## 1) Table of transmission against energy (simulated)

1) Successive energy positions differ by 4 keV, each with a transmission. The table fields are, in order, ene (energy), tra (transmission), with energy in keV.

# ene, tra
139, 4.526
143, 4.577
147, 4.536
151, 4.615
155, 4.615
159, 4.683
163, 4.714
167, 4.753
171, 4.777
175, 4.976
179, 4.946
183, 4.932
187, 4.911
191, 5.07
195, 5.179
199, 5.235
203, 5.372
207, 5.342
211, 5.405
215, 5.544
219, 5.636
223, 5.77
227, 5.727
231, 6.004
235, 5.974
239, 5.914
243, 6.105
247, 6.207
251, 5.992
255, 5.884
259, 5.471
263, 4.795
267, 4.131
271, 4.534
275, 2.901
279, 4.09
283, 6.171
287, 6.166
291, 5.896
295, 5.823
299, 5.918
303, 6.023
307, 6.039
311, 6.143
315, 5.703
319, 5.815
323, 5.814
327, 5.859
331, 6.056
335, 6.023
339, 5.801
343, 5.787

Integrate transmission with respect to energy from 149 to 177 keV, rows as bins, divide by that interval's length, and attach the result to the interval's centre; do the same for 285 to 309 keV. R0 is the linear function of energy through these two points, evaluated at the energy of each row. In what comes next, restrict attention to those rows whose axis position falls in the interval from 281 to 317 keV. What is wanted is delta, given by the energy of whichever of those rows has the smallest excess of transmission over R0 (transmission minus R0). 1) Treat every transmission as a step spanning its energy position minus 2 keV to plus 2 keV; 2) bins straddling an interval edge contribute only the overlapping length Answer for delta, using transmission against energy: 315 keV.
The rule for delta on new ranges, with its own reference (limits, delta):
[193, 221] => 195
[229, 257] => 255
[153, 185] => 155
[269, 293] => 275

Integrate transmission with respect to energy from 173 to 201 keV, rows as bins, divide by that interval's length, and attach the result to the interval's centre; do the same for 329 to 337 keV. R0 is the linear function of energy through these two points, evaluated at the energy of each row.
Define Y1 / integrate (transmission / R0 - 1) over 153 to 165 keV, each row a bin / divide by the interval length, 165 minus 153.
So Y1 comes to -0.036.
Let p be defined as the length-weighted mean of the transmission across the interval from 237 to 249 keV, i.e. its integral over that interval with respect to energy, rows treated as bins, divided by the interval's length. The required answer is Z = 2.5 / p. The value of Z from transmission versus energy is 0.412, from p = 6.1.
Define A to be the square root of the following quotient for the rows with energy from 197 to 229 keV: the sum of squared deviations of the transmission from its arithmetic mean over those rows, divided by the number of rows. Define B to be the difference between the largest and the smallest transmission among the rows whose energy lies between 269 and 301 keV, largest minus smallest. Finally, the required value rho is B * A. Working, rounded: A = 0.18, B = 3.27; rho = 0.60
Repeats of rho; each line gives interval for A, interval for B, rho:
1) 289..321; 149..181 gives 0.05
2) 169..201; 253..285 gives 0.46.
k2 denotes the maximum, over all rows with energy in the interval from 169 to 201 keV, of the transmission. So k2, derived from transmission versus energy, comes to 5.235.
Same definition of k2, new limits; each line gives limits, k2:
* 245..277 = 6.207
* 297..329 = 6.143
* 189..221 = 5.636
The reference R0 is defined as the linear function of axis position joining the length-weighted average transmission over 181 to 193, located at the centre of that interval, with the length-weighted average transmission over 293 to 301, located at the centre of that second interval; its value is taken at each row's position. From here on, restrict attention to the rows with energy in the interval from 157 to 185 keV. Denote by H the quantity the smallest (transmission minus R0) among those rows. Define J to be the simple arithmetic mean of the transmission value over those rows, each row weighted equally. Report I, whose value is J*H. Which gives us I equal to 0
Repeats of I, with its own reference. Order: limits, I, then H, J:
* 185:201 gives 0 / -0.06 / 5.1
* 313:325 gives -2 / -0.31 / 5.8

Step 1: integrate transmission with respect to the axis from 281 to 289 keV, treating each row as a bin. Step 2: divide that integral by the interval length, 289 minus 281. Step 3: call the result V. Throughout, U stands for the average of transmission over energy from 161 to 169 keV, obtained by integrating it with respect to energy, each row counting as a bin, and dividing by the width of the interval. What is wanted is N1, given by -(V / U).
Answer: -1.3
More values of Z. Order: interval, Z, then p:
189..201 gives 0.484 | 5.2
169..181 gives 0.510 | 4.9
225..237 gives 0.424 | 5.9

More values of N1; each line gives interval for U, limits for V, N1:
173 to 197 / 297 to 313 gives -1.2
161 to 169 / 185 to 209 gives -1.1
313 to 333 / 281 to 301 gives -1.0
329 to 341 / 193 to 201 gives -0.9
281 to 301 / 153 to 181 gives -0.8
